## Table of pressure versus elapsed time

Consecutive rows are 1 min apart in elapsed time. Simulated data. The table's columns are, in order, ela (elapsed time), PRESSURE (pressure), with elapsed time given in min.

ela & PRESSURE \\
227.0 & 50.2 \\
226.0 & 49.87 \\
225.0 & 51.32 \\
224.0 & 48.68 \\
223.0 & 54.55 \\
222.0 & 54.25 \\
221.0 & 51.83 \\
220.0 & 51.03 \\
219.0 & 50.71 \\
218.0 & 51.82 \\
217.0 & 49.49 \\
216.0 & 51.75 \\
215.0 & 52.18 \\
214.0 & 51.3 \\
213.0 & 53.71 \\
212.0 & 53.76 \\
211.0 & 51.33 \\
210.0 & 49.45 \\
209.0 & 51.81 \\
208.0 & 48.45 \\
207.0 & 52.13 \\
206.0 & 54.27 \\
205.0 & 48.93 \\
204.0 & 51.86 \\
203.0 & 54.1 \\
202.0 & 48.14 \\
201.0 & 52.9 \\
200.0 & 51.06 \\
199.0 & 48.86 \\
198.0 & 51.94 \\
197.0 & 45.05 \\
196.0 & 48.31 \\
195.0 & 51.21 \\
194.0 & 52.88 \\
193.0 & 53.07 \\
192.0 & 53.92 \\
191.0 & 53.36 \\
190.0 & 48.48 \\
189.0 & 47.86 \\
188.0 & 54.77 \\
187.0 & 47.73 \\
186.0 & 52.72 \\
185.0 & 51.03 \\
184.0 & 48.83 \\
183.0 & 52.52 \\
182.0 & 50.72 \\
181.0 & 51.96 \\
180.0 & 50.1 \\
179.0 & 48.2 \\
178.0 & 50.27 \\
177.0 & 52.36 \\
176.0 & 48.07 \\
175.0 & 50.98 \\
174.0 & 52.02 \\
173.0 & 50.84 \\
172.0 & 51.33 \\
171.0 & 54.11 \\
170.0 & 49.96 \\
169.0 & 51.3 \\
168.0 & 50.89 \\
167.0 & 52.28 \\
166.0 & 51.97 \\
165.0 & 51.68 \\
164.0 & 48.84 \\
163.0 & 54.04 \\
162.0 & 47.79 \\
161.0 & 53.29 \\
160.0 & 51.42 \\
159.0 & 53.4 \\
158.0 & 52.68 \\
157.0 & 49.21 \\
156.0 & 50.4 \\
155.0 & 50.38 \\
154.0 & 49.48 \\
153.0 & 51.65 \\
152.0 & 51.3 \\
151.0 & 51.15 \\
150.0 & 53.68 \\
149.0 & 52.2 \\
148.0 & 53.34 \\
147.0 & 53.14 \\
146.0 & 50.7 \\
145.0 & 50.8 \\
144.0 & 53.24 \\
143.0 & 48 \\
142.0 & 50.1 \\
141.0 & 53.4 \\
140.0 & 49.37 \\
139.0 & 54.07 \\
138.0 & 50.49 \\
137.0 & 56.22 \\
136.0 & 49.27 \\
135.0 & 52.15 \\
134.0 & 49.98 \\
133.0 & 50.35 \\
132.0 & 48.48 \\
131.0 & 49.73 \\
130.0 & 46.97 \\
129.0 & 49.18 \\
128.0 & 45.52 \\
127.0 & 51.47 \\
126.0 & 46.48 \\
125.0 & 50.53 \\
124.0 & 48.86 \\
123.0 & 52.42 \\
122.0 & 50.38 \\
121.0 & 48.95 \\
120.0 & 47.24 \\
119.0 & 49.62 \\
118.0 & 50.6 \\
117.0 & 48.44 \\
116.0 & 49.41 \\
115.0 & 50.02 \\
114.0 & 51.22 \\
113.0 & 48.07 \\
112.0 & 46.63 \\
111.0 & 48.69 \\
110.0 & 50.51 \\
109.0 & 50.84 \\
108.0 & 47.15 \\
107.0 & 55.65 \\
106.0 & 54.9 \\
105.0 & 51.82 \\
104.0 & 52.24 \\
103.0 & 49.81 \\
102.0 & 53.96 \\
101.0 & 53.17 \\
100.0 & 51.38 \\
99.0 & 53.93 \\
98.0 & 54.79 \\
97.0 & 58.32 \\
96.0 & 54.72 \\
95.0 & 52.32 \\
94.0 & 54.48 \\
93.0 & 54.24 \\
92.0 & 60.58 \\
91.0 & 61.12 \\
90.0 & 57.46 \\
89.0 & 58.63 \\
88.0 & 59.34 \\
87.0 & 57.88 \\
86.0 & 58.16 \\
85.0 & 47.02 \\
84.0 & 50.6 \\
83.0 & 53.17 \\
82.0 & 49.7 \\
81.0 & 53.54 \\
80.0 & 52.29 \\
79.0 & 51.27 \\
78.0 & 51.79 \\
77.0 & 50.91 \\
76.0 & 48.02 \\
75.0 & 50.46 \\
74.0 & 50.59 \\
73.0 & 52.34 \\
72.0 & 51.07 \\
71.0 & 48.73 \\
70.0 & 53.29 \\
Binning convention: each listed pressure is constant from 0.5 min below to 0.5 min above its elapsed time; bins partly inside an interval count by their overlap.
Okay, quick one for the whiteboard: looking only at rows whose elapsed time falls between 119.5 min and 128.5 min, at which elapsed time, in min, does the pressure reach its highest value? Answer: 123.0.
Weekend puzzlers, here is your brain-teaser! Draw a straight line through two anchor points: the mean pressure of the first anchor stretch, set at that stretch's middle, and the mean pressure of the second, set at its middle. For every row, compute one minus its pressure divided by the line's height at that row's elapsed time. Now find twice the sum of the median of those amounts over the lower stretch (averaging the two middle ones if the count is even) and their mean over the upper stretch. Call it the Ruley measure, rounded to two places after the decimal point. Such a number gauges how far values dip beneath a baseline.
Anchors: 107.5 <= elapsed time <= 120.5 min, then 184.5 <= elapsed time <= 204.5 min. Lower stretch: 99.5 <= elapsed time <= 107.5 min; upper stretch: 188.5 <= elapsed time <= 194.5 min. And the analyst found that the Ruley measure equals -0.19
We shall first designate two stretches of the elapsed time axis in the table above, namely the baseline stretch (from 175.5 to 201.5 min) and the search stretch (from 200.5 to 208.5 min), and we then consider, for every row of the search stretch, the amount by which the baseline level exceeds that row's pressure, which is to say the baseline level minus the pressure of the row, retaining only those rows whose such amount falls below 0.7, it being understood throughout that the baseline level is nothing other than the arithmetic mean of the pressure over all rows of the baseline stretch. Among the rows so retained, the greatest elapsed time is 207.0 min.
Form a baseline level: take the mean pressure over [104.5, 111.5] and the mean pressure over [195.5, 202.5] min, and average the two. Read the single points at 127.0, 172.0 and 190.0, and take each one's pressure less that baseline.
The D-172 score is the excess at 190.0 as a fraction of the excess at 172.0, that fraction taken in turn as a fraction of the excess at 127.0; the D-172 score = -2.0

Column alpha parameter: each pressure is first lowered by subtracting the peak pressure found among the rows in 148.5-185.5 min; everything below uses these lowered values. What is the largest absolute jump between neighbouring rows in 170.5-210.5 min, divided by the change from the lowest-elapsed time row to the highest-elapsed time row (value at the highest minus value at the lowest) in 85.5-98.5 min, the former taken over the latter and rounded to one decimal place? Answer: -2.1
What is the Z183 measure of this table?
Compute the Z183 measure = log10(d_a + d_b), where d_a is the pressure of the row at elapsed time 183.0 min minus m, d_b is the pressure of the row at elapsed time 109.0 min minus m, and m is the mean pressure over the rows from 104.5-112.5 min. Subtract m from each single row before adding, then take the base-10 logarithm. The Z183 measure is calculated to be 0.26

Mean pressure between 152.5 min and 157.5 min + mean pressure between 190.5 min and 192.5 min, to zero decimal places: 104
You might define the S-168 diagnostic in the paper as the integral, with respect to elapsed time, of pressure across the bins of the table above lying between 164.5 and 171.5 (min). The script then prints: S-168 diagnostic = 362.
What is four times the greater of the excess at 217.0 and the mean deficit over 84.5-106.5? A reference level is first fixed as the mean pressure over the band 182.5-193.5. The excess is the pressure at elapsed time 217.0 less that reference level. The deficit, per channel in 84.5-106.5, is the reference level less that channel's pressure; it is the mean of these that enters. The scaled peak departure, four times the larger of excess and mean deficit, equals -7.2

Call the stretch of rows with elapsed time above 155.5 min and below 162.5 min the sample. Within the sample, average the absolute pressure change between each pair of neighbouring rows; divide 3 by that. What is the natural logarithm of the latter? 0.2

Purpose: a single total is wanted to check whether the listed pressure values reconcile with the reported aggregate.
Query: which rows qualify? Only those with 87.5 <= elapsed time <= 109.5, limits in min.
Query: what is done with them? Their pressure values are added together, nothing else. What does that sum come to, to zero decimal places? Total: 1201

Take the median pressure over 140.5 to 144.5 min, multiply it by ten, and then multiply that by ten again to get 5167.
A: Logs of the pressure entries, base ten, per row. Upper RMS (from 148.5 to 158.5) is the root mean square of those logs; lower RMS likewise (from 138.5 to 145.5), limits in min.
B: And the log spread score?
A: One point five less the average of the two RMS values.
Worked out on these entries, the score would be -0.2095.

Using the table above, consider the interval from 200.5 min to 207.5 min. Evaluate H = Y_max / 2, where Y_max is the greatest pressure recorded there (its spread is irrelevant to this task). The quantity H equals 27.1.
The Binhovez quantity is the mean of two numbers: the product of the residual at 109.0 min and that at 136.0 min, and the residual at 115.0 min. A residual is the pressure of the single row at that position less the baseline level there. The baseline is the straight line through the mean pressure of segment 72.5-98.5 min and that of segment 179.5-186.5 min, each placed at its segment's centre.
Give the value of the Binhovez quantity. 2.4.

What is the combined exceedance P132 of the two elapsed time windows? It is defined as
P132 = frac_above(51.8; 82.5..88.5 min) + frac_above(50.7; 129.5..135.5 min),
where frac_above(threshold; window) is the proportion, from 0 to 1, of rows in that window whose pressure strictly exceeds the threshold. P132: 0.83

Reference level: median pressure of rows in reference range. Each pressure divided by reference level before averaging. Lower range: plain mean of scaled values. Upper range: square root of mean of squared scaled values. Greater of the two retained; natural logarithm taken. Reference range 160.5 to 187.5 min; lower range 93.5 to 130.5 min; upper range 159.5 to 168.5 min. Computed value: 0.0070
